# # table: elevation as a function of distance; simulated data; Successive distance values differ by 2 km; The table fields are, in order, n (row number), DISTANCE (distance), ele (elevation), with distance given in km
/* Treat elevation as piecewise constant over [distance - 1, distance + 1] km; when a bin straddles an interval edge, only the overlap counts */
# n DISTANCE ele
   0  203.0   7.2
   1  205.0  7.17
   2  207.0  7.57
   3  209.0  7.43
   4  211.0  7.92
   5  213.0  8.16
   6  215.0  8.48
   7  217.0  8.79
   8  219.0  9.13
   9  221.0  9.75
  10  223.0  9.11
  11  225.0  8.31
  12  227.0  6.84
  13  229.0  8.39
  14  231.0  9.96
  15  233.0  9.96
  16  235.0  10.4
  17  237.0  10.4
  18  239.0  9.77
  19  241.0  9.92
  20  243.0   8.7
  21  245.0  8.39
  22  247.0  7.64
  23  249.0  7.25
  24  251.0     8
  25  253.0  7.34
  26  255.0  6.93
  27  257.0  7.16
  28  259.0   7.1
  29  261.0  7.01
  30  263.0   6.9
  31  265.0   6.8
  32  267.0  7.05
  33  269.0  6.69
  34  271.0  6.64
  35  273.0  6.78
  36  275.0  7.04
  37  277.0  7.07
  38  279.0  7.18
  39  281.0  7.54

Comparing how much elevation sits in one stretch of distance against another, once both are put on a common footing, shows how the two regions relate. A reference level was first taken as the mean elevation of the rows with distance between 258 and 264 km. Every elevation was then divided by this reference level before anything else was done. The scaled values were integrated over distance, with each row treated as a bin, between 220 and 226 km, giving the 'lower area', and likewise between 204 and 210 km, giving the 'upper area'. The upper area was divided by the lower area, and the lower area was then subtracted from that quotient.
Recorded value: -6.9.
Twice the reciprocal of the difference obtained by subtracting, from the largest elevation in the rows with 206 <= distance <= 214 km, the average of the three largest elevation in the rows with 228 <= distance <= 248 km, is -1.0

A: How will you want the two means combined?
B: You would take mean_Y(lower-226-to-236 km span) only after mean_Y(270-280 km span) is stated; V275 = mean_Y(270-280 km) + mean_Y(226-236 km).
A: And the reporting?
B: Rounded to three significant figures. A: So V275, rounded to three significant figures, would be 16.1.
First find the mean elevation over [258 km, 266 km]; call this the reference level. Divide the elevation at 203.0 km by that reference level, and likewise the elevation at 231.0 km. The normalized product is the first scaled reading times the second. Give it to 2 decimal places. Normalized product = 1.48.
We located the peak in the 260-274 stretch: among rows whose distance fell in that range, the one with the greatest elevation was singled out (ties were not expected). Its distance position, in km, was 267.0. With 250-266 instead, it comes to 251.0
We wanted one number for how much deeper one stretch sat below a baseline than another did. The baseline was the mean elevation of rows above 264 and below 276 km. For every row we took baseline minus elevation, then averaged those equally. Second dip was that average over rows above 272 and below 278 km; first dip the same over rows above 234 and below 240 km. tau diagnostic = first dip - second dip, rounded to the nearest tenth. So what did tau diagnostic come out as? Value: -3.2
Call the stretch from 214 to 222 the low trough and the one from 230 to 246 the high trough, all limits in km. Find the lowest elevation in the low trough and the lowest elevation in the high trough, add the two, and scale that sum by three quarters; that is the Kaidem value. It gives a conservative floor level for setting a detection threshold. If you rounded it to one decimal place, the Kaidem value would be 12.7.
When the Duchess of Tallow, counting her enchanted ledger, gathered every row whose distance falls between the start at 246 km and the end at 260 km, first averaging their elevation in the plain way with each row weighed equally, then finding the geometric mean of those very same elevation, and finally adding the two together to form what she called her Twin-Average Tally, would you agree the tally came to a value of 14.7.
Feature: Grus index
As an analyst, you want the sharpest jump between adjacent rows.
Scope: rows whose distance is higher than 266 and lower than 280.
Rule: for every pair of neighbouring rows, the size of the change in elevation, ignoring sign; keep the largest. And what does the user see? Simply 0.36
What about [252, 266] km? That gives 0.41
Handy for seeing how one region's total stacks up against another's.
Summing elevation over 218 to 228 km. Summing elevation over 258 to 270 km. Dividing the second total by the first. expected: 1.0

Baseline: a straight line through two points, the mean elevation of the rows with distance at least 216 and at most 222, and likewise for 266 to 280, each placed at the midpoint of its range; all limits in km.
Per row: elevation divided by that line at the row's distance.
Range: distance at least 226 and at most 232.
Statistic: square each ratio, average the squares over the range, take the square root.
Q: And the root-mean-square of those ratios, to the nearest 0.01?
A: 0.97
